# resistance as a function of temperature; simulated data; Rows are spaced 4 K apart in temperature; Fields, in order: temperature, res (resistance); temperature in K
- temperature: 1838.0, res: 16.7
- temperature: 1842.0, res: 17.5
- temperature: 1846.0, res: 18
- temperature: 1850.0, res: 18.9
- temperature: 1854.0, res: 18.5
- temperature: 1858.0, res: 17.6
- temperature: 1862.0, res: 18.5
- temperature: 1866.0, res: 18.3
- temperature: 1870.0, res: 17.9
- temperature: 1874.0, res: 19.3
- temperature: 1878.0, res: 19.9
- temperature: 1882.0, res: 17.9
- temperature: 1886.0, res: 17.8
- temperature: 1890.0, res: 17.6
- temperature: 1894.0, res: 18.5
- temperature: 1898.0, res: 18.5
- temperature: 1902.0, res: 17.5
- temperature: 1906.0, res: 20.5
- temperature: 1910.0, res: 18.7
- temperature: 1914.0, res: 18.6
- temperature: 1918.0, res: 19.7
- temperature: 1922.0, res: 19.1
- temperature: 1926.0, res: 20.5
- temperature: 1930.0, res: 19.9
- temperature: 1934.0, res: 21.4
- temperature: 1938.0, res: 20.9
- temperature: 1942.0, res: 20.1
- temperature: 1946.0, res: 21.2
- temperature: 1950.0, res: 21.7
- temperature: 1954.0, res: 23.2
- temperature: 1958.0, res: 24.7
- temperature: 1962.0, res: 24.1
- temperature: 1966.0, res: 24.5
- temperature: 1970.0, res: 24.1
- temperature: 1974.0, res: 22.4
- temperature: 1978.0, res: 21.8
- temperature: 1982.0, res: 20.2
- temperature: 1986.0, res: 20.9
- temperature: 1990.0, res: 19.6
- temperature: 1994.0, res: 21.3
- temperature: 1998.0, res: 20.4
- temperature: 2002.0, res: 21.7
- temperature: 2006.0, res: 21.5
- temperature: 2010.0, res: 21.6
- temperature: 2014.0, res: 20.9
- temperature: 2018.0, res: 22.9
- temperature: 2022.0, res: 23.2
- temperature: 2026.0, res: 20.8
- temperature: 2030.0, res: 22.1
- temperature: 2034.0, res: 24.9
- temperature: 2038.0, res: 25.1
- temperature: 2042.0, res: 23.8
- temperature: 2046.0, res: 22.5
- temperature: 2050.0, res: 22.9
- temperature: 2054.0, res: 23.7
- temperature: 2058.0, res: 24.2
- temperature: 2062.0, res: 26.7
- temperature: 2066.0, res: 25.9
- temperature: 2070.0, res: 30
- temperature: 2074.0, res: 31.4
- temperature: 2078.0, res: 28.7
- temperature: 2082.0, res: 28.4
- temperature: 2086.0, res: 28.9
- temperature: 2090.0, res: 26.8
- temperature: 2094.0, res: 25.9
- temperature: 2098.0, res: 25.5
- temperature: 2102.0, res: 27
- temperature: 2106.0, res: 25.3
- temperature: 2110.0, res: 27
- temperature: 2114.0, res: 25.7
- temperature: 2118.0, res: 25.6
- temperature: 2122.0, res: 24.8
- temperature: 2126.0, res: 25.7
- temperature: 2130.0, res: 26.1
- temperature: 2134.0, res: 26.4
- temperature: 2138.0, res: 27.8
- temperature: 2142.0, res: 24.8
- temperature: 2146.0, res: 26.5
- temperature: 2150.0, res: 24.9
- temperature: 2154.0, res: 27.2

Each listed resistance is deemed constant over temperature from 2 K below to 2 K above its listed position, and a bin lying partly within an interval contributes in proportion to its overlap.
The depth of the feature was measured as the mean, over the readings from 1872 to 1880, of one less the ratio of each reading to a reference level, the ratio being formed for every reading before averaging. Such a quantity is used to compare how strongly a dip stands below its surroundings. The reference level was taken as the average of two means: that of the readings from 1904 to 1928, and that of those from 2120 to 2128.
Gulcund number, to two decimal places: 0.12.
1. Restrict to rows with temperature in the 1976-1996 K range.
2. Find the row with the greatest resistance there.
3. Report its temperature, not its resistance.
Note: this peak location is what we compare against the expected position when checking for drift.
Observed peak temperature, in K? 1978.0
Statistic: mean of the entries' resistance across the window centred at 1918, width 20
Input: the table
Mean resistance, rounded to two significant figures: 19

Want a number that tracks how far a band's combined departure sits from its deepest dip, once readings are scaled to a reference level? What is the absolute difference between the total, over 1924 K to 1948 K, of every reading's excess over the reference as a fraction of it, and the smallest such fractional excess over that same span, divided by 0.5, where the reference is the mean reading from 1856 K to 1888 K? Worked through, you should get 1.3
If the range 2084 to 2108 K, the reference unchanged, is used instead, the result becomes 4.6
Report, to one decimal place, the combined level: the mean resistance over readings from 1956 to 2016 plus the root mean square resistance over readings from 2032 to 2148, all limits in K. 48.2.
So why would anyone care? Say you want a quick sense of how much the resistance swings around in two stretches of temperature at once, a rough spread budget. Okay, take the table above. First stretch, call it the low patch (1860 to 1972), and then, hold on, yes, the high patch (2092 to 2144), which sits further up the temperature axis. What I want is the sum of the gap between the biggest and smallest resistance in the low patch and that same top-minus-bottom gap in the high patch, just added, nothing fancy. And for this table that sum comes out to 10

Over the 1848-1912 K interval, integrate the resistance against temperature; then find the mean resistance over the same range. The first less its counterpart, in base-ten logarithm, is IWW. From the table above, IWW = 3.07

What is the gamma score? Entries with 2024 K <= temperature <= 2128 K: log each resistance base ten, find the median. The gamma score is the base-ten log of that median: 0.149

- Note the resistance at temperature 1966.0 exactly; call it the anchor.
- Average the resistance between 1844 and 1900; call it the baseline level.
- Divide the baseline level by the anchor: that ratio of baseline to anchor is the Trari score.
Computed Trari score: 0.75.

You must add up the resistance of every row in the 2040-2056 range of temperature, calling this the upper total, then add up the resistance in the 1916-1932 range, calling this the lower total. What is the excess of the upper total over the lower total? 14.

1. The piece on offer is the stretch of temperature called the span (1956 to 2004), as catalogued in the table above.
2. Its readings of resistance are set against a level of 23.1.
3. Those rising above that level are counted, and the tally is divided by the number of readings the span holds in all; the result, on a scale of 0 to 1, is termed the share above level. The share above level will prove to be 0.33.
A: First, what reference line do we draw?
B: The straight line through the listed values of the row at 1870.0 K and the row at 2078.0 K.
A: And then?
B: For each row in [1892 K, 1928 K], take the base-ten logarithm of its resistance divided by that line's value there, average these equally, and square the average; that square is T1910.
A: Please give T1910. 0.0004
